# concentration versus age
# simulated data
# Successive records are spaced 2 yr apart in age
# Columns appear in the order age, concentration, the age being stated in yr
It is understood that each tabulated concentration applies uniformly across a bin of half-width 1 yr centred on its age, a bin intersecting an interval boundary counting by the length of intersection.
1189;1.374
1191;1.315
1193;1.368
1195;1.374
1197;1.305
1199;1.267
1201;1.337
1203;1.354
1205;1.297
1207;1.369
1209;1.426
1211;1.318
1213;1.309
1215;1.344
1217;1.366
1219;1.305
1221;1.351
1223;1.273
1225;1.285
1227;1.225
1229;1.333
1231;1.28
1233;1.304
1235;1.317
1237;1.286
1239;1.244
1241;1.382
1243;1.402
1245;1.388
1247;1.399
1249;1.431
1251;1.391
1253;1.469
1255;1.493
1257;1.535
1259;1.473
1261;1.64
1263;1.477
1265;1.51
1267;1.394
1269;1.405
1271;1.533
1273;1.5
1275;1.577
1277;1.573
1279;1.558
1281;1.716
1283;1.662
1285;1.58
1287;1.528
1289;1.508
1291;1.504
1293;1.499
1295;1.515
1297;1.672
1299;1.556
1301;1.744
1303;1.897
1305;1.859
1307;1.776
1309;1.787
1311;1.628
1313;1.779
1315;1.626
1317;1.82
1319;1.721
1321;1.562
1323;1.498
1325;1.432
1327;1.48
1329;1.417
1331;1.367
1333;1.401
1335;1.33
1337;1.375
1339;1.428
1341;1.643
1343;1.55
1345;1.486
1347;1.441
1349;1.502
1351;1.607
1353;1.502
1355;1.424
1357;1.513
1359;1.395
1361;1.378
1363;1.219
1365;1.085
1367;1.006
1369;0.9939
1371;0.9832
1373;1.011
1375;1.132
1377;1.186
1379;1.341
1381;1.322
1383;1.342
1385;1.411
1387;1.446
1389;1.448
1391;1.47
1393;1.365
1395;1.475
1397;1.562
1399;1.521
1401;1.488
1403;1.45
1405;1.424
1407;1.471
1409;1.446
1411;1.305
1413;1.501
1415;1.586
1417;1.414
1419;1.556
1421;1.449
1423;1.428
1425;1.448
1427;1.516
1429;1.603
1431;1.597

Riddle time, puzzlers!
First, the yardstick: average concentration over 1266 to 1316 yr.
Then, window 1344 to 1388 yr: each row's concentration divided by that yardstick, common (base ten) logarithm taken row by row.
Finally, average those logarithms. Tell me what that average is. -0.097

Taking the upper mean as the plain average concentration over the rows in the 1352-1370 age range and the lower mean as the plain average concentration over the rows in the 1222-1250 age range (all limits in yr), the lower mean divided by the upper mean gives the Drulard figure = 1.04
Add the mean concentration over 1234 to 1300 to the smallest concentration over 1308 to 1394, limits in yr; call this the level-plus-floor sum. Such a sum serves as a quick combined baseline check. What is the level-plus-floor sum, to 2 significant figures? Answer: 2.5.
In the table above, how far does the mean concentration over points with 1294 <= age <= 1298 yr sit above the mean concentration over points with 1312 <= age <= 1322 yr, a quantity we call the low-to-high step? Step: -0.11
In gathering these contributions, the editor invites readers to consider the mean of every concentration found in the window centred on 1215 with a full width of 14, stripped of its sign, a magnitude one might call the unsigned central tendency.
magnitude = 1.35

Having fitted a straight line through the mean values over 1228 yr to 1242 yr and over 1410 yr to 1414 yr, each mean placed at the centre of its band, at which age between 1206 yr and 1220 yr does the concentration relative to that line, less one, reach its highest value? 1209 yr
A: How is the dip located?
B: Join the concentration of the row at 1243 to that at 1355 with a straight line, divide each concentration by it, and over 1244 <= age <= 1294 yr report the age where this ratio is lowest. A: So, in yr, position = 1245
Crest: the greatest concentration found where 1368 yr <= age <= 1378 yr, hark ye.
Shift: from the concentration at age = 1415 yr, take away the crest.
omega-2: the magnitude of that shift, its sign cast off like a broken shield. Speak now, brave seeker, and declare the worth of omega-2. 0.40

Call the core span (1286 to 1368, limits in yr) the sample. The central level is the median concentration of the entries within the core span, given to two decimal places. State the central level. 1.50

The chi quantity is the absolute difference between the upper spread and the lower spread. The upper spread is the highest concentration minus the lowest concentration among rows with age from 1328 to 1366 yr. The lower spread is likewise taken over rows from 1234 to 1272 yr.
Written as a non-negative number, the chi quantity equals 0.16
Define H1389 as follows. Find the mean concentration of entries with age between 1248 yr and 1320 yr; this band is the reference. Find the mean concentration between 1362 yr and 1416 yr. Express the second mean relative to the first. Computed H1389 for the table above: 0.84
